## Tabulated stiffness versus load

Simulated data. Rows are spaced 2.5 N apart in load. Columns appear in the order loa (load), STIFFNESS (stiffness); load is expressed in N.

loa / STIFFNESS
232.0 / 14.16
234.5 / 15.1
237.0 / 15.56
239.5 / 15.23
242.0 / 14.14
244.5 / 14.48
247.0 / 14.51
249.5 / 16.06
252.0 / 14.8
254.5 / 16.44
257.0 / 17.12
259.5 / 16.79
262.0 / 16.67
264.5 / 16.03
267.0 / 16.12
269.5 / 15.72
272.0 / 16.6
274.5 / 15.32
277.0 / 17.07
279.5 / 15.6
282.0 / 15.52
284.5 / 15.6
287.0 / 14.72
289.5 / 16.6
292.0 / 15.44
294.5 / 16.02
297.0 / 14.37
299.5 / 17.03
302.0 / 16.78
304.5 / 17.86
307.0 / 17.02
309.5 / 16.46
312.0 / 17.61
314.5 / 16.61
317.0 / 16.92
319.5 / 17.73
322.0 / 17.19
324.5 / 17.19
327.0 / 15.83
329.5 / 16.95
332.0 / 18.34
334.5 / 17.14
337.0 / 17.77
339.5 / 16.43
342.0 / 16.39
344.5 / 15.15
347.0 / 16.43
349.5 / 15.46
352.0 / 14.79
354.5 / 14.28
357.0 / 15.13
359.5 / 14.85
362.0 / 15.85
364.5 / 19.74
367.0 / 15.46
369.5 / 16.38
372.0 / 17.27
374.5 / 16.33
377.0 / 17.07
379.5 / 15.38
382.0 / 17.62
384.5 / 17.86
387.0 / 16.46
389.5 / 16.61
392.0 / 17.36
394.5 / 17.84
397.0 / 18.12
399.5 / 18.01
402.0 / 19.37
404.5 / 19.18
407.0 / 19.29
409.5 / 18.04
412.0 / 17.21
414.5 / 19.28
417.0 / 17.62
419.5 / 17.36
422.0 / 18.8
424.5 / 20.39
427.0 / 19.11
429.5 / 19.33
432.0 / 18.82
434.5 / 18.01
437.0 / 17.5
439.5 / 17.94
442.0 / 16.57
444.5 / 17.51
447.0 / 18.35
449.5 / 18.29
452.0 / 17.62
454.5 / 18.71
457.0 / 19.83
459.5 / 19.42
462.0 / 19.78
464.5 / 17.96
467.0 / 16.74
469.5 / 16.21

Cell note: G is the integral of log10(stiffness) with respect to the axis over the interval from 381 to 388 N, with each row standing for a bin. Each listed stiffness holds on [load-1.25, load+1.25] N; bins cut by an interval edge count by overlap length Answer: 8.7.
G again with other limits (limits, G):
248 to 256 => 9.6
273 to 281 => 9.6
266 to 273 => 8.5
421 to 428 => 9.0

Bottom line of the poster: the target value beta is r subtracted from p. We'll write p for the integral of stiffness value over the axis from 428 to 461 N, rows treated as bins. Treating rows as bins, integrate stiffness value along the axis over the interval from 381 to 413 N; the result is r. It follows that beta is 31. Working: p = 604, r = 574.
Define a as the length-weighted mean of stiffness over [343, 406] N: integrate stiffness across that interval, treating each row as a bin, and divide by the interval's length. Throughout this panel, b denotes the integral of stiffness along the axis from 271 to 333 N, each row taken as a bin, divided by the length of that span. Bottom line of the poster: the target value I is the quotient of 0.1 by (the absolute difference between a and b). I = 0.41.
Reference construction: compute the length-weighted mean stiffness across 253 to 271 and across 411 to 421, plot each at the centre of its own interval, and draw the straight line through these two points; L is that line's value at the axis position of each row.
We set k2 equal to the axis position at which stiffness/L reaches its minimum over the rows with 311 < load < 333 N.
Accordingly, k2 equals 327.0 N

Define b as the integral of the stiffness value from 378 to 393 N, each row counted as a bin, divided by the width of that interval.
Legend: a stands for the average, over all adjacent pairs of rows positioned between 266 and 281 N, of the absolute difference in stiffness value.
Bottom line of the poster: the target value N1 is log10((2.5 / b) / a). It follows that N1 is -0.89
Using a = 1.16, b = 16.9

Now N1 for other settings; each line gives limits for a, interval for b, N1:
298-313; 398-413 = -0.76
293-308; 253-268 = -0.93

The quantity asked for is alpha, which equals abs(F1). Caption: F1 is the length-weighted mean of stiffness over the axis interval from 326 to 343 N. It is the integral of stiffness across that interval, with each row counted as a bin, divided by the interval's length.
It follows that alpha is 17.0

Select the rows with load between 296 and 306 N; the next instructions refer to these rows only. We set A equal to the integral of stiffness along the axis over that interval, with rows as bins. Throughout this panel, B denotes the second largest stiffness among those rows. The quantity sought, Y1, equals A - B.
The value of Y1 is 149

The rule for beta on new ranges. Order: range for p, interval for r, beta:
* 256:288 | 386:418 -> -63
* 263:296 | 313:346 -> -34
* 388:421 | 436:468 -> 15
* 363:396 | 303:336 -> -4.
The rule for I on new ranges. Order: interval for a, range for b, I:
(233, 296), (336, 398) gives 0.13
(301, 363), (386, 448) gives 0.06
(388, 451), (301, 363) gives 0.06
